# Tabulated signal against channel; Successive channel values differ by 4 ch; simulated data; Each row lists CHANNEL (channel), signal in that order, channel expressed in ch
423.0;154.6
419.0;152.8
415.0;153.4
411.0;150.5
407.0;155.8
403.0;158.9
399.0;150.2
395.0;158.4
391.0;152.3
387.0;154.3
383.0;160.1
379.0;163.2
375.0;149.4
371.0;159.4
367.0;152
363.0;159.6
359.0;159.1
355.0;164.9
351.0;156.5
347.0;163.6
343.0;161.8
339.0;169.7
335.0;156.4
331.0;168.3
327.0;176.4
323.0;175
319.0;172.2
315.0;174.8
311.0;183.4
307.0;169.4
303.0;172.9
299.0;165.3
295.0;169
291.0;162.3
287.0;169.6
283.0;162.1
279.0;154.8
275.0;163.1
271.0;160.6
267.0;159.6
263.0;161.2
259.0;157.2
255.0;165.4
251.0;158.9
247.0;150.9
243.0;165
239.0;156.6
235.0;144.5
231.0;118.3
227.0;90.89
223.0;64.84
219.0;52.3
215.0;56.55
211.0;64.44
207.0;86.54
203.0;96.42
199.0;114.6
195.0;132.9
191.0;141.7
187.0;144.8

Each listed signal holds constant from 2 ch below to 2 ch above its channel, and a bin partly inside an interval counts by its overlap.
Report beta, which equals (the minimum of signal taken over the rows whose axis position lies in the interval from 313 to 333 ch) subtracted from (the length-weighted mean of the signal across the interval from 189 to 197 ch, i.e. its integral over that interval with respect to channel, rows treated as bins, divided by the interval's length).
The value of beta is -31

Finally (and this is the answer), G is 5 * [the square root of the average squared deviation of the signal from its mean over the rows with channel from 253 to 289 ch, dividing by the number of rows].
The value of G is 21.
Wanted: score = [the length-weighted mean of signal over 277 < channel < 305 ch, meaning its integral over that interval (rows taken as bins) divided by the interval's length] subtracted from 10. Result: -155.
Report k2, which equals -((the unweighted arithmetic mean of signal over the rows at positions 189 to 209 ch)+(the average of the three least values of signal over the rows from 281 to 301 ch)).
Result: -278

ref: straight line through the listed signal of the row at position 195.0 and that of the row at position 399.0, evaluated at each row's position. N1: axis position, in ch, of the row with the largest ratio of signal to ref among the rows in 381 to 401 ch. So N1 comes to 383.0 ch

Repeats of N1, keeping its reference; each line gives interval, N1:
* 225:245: 243.0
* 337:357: 339.0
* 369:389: 379.0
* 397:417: 403.0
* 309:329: 311.0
